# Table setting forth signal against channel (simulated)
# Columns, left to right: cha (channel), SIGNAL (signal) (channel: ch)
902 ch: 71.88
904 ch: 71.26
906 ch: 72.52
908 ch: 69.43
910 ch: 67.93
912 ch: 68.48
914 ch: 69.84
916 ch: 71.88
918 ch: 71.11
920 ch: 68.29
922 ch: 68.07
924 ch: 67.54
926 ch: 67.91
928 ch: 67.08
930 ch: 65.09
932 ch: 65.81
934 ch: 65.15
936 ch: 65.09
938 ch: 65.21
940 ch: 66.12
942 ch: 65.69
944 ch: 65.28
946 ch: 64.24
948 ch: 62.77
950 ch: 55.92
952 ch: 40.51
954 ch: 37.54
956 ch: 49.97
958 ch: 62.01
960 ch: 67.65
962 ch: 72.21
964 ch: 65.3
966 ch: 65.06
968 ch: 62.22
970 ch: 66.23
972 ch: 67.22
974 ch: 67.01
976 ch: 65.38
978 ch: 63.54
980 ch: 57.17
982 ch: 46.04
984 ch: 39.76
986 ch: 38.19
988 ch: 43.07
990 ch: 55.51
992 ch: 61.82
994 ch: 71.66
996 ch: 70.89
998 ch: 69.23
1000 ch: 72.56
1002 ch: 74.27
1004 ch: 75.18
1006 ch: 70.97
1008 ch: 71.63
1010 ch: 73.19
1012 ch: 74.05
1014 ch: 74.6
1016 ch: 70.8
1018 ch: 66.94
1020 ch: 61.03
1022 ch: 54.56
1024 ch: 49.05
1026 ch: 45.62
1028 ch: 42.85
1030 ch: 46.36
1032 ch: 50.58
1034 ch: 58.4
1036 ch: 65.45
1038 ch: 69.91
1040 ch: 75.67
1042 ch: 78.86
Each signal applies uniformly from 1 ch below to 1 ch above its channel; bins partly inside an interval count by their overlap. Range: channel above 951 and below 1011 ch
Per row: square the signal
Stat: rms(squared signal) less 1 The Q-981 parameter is 4129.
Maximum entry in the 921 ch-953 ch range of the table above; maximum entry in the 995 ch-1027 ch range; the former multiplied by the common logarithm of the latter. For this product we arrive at 128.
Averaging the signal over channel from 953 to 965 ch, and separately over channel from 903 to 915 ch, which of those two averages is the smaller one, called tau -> 59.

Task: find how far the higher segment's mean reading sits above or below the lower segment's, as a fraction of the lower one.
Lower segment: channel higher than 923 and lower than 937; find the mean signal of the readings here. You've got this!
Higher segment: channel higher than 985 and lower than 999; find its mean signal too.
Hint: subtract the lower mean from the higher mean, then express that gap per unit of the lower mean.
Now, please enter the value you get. -0.11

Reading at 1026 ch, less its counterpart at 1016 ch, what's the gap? -25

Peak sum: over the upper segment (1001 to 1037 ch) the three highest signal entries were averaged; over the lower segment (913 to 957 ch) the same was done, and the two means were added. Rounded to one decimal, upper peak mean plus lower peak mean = 145.6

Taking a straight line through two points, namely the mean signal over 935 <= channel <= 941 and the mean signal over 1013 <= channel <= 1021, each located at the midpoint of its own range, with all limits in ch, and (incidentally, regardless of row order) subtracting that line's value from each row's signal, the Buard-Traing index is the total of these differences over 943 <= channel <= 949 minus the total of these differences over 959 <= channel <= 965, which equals -11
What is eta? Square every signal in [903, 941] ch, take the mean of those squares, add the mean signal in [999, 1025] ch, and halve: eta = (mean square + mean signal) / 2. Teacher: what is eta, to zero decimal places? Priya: 2355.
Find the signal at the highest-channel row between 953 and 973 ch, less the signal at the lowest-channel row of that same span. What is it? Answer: 30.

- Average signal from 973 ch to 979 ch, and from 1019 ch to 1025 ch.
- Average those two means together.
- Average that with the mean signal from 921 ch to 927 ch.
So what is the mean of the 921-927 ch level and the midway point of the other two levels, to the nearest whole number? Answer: 64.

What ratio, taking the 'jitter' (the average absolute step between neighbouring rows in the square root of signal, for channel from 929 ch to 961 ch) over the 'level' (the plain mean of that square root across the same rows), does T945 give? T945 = 0.037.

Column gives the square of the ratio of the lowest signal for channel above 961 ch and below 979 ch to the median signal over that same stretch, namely 0.9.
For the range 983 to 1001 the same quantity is 0.4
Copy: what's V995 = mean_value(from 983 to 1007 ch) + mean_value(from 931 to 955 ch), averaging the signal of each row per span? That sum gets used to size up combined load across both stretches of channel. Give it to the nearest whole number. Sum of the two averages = 122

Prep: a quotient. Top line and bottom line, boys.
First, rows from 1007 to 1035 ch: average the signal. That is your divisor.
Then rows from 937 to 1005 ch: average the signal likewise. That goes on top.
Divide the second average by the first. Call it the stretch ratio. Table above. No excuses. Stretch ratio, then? 1.02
